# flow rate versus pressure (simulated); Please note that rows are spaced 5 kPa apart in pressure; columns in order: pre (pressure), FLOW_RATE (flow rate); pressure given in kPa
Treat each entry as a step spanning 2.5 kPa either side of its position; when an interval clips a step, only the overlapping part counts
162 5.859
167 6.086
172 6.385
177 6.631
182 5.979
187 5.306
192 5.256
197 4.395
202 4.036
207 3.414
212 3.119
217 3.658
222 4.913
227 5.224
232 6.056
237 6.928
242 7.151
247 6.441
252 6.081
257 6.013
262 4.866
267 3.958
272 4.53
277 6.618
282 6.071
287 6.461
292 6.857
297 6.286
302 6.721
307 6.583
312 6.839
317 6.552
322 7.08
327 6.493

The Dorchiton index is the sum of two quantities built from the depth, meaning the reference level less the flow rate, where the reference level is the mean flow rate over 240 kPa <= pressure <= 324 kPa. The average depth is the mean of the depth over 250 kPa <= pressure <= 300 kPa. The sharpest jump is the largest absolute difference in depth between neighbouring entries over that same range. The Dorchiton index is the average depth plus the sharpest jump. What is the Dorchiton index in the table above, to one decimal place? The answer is 2.5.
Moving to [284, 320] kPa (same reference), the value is 0.1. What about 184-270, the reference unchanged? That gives 2.3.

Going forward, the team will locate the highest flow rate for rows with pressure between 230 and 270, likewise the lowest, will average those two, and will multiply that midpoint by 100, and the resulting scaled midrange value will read 555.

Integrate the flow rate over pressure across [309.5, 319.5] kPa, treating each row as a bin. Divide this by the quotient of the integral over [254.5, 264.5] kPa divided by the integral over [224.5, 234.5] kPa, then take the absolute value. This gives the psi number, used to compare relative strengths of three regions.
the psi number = 69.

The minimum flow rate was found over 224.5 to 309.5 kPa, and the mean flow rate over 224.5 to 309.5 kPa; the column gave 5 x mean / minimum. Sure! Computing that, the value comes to 7.64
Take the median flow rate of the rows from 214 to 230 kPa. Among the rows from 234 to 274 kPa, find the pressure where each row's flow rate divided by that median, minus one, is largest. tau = 242 kPa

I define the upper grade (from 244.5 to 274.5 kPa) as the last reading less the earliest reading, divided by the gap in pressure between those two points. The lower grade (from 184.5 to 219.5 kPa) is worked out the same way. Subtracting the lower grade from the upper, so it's -0.022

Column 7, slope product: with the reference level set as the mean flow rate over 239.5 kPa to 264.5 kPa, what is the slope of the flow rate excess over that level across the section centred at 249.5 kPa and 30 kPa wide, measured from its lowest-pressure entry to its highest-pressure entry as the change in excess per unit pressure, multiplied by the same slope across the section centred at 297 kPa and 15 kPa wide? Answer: 0.0011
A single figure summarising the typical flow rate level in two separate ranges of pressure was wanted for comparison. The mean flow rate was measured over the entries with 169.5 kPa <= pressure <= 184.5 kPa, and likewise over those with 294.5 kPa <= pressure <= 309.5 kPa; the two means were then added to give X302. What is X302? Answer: 12.9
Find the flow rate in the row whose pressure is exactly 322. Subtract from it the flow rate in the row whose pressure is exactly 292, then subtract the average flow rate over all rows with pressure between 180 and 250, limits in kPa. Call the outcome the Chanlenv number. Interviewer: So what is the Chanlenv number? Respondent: -4.91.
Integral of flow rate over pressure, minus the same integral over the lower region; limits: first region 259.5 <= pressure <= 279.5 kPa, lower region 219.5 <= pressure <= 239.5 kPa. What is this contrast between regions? -16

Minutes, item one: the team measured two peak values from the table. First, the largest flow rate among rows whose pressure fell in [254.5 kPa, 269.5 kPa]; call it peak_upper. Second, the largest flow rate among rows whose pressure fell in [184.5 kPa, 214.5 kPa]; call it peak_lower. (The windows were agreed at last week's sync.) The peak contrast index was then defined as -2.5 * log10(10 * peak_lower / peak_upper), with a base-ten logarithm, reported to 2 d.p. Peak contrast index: -2.36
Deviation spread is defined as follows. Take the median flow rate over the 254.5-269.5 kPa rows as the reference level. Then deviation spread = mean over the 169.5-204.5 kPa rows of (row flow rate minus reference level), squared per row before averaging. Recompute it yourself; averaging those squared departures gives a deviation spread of 1.1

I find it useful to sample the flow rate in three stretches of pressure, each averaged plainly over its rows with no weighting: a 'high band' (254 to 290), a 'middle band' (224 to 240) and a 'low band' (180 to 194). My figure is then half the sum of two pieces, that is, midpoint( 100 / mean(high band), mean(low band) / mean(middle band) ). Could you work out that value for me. 9.5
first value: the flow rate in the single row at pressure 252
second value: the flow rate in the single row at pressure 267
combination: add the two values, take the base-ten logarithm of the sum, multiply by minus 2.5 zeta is -2.50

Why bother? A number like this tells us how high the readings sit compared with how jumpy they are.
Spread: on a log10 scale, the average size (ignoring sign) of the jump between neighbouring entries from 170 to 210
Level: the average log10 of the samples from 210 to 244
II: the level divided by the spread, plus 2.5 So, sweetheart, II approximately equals 18.7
